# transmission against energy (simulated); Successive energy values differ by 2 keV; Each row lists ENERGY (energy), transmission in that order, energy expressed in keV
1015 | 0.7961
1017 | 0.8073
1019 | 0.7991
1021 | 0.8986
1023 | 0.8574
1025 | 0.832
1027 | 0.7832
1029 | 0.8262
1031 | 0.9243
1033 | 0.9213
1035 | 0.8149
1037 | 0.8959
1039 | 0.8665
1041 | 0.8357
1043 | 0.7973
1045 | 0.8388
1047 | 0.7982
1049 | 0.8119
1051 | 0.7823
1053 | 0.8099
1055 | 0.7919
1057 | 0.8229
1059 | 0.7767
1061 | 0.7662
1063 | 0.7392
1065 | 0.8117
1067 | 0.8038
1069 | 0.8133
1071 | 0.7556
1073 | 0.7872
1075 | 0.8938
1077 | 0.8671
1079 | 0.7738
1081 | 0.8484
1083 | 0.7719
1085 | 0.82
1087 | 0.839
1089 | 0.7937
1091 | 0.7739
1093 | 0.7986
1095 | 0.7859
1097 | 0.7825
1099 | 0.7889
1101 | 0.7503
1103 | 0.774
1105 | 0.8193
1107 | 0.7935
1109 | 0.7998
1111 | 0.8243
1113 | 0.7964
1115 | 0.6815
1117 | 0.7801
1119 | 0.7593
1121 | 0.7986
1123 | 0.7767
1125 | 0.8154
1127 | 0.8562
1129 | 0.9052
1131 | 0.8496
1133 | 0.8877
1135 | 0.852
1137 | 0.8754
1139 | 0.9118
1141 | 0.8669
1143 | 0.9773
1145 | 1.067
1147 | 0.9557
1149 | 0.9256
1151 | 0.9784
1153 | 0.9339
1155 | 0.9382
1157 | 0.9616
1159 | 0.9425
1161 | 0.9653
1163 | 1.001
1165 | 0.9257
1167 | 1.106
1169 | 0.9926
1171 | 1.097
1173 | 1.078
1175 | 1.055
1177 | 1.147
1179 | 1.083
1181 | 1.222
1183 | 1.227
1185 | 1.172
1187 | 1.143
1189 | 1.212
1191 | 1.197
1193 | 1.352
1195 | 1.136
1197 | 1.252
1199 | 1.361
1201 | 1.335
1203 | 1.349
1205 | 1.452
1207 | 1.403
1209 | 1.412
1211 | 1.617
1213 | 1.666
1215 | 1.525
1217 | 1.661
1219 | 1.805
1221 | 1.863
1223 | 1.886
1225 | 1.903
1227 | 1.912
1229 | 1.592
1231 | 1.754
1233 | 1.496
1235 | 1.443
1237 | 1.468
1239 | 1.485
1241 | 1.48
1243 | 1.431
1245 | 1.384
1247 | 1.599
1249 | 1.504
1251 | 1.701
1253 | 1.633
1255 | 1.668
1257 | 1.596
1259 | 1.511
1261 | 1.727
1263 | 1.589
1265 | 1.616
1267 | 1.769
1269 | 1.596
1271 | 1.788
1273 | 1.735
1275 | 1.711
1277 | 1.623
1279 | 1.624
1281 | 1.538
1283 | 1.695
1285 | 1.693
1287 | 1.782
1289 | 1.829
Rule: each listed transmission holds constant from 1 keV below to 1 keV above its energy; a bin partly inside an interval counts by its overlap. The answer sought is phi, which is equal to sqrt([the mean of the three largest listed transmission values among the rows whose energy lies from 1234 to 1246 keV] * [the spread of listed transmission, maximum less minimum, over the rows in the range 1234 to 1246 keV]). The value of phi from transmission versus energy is 0.39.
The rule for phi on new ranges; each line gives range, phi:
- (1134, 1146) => 0.46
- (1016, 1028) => 0.32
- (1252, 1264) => 0.60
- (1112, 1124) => 0.30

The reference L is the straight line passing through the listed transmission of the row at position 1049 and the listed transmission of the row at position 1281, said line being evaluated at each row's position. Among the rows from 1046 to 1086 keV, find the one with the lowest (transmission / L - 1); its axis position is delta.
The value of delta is 1083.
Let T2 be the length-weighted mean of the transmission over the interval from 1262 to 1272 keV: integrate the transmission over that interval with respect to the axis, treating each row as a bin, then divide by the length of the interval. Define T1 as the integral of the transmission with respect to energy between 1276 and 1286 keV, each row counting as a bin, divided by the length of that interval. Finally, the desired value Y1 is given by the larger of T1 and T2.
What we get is 1.67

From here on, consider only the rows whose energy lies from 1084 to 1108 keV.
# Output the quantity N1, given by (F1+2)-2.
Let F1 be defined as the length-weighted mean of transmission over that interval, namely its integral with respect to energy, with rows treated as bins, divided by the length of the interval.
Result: 0.79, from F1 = 0.8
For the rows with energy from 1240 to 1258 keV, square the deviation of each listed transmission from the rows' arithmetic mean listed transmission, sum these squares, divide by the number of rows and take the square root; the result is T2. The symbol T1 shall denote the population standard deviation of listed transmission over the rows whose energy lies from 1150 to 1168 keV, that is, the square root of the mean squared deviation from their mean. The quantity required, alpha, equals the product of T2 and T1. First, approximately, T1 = 0.05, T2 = 0.10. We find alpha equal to 0.0054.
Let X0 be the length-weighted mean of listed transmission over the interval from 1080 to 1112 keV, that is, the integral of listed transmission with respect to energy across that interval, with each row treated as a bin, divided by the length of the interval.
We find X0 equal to 0.8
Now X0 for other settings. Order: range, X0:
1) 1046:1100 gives 0.8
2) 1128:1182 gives 1.0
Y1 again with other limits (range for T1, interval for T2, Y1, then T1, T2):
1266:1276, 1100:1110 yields 1.72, 1.7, 0.79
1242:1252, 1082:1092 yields 1.52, 1.5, 0.80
